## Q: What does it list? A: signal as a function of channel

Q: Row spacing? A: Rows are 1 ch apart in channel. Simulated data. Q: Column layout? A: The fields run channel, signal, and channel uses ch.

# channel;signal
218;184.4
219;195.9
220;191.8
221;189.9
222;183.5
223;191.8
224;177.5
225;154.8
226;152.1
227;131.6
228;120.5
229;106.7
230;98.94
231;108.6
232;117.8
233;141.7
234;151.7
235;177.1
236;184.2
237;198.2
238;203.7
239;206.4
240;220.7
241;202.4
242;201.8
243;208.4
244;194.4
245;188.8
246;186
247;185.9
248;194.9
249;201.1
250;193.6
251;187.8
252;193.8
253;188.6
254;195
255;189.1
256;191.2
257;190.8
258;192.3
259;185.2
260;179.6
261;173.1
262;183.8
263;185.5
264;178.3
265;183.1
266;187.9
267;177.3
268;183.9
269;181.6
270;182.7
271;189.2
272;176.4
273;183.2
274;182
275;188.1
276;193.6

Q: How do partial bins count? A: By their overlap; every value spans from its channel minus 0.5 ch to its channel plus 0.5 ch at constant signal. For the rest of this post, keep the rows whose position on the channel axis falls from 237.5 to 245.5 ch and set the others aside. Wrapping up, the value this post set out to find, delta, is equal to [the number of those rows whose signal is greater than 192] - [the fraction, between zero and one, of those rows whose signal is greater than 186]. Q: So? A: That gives 6.0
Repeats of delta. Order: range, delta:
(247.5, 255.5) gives 4.0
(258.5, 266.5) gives -0.1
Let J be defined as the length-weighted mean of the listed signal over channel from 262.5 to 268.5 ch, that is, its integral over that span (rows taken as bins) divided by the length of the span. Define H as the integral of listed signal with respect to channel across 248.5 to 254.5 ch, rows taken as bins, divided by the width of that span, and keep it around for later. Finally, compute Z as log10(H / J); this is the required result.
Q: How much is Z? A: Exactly 0.02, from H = 193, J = 183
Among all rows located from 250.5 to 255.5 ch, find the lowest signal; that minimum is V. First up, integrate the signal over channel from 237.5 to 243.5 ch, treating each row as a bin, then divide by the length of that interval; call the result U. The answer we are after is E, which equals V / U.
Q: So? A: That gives 0.91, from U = 207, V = 187.8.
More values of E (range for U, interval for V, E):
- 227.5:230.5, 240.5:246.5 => 1.71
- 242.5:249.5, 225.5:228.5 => 0.62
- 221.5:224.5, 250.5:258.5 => 1.02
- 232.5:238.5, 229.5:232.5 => 0.56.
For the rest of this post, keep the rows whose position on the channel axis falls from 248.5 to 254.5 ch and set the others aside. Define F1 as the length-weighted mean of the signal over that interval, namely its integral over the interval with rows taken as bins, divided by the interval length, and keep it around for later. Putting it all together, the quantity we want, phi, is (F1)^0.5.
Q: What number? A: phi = 13.9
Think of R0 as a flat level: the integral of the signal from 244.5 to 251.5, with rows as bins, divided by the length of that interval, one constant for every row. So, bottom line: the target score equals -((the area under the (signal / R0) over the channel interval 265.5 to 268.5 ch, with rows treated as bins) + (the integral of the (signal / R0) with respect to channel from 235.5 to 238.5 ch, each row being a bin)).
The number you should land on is -5.94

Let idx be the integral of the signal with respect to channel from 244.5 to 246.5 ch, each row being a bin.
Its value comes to 375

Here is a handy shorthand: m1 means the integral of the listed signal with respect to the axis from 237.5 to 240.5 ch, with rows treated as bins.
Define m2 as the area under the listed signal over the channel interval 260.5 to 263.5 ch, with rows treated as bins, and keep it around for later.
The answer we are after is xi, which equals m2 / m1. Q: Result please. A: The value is 0.86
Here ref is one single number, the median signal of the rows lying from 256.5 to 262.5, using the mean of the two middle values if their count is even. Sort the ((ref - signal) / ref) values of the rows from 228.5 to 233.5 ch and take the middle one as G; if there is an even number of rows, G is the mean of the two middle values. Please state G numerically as 0.41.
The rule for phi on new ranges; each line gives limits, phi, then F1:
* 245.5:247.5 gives 13.6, 186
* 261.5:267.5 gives 13.5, 183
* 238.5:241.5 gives 14.5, 210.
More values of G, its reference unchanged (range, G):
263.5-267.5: 0.02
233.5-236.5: 0.04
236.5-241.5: -0.10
